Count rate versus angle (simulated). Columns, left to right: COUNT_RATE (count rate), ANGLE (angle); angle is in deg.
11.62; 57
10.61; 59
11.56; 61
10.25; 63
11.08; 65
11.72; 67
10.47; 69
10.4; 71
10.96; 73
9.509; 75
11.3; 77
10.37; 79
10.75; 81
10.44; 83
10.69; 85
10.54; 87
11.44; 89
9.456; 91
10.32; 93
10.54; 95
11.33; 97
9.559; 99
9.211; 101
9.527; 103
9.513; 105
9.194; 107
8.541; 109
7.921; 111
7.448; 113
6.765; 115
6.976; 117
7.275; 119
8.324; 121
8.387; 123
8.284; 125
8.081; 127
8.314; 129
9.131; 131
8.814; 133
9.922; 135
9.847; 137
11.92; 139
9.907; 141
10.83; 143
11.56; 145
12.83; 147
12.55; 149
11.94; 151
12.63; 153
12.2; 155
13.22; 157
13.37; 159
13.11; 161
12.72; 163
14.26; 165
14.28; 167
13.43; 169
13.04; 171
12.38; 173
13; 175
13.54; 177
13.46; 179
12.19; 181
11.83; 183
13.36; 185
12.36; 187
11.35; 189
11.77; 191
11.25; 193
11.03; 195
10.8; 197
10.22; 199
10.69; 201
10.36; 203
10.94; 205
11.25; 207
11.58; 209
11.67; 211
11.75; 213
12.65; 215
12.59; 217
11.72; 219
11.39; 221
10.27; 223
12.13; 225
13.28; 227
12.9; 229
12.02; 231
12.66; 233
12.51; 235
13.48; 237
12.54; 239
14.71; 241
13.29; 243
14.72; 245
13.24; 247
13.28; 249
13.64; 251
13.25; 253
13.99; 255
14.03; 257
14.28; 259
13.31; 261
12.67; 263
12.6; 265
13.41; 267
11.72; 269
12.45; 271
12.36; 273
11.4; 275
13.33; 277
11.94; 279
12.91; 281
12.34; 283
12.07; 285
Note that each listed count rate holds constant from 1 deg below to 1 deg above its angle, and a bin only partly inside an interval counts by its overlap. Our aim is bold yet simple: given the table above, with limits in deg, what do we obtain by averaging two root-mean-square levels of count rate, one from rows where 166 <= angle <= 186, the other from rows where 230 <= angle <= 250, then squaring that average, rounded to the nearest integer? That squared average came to 173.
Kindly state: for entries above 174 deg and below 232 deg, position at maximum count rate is 177 deg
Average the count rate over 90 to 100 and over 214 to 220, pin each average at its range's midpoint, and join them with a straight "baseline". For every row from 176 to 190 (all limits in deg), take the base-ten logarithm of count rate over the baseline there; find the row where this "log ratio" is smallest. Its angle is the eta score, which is 189 deg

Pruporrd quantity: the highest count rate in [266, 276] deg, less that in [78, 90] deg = 2.0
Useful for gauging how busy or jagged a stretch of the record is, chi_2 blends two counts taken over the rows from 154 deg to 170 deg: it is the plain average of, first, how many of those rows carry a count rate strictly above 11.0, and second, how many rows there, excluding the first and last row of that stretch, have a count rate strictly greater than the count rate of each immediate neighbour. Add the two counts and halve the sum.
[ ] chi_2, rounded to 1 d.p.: 5.0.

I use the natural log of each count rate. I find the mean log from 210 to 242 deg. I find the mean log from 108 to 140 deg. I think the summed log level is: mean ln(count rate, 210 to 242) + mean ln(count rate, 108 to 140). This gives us 4.64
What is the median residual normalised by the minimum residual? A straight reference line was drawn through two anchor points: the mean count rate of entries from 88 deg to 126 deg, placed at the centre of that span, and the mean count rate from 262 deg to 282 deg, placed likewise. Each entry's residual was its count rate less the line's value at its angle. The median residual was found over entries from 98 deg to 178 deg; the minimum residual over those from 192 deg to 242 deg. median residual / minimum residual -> -0.6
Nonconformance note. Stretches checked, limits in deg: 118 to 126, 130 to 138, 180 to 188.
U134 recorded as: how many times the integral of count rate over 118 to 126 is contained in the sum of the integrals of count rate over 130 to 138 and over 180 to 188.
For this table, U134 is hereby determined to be 2.71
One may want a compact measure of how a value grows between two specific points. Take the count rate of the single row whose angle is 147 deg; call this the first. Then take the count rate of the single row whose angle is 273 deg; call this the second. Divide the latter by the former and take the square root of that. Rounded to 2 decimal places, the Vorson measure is 0.98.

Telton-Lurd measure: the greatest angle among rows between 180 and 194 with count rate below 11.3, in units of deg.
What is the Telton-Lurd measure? 193 deg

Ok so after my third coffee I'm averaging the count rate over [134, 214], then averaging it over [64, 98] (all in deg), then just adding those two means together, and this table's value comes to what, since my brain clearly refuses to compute 22.7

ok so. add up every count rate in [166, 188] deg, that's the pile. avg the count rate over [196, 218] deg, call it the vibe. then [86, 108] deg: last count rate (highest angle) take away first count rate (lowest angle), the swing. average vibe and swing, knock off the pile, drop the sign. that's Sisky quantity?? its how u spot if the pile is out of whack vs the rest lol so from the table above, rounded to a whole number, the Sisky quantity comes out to 138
